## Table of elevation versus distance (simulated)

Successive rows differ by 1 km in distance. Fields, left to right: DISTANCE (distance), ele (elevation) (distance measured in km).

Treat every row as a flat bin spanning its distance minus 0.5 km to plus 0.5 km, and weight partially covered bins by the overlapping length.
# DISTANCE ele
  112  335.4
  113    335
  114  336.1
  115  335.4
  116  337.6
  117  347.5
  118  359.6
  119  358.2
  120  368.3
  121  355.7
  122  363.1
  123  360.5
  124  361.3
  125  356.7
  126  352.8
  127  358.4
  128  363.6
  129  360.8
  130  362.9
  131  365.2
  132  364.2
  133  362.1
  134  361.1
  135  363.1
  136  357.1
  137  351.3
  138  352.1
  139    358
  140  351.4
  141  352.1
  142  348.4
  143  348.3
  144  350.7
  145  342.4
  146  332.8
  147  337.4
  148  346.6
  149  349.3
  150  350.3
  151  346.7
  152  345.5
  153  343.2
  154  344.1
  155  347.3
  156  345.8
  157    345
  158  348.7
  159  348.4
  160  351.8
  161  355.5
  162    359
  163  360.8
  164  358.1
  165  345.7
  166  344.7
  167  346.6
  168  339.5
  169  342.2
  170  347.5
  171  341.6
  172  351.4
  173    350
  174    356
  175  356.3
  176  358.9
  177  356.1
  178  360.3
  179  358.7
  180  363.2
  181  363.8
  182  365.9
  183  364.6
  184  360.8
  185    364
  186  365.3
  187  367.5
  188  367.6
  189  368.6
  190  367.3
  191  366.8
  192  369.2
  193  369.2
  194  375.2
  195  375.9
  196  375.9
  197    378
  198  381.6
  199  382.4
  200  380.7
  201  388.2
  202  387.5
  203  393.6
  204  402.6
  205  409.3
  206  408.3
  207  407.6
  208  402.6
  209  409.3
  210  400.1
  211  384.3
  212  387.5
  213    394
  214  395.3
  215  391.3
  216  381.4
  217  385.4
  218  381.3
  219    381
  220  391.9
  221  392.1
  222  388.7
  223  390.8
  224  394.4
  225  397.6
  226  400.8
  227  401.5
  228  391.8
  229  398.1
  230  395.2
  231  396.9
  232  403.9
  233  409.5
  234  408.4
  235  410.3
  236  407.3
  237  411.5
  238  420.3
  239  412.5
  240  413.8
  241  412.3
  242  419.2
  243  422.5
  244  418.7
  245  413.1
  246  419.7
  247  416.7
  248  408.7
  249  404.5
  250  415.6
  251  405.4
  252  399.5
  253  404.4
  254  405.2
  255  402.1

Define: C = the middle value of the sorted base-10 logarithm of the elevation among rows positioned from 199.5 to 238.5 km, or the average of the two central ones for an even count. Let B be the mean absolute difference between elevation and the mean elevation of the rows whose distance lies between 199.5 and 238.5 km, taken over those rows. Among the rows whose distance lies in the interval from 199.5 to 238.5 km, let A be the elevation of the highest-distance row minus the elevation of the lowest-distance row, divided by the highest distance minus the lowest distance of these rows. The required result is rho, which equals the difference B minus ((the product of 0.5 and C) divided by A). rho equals 7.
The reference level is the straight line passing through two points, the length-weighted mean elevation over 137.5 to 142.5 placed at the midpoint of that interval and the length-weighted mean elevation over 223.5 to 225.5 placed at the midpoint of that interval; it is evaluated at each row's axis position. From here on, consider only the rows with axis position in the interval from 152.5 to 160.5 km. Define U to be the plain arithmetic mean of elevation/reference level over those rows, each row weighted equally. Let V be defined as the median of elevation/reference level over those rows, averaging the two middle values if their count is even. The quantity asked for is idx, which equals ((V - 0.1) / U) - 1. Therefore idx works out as -0.105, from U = 0.961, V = 0.96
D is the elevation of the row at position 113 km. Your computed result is 335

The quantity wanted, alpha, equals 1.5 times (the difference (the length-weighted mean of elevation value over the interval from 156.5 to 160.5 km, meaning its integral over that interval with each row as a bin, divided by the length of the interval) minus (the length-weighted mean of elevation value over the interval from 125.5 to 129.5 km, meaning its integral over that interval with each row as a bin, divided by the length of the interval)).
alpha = -16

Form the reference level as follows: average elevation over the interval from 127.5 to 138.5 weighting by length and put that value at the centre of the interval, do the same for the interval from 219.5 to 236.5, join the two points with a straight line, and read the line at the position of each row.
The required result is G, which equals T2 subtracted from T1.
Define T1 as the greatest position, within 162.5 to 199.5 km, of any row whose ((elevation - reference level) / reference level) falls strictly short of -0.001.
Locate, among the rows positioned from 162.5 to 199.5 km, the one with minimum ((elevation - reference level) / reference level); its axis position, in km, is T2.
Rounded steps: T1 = 199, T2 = 168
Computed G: 31 km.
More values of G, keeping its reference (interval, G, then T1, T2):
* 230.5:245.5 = 0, 231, 231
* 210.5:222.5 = 3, 222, 219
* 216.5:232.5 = 12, 231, 219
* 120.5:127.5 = 0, 126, 126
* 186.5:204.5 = 11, 202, 191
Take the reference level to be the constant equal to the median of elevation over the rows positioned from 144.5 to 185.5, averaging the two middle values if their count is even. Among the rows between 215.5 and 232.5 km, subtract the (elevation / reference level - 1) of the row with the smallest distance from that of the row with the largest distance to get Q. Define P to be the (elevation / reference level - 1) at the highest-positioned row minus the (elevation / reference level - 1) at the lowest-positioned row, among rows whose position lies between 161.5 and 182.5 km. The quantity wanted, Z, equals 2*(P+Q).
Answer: 0.17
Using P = 0.020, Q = 0.064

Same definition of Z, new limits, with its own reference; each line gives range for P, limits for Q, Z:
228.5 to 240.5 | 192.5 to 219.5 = 0.16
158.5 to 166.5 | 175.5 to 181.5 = 0.01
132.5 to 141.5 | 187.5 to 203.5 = 0.09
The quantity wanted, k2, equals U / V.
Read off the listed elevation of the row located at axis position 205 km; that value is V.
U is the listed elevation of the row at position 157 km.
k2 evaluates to 0.84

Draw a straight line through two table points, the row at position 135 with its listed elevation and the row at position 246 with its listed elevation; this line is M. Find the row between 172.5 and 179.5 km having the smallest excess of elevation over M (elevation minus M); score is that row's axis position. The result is 173 km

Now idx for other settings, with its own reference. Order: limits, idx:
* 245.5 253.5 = -0.105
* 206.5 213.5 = -0.092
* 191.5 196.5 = -0.097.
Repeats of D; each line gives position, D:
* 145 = 342.4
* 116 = 337.6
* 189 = 368.6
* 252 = 399.5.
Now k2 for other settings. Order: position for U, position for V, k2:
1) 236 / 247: 0.98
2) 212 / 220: 0.99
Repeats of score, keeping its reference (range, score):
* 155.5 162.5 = 157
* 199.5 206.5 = 200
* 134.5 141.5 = 140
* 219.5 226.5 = 222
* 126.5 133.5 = 127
